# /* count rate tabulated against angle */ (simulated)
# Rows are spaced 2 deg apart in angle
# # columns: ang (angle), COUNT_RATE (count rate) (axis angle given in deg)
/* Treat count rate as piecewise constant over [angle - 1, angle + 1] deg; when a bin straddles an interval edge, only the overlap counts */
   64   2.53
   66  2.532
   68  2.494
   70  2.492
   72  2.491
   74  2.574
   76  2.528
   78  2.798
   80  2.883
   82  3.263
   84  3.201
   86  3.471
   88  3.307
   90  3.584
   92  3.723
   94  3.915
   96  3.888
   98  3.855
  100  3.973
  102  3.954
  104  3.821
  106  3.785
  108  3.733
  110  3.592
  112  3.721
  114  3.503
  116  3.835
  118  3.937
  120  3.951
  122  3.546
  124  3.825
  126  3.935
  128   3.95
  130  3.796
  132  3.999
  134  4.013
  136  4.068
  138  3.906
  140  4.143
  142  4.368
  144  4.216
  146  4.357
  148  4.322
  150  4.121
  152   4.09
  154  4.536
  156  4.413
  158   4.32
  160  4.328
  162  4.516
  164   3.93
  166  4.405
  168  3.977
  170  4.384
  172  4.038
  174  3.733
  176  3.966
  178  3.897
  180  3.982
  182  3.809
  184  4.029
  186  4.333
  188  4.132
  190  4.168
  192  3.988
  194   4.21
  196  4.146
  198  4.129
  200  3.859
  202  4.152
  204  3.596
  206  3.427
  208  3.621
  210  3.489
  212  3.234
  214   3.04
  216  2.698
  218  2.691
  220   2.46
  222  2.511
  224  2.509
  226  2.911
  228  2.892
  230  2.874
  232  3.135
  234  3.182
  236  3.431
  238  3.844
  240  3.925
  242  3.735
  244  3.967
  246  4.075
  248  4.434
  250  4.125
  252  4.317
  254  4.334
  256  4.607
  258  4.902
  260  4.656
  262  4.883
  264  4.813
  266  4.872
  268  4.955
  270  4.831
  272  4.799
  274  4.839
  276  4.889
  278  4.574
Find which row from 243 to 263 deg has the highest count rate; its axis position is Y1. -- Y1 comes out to 258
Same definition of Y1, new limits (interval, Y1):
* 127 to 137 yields 136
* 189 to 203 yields 194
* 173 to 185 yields 184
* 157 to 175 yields 162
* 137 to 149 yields 142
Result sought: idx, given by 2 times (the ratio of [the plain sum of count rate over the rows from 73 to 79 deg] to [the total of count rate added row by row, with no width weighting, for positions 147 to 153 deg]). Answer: 1.3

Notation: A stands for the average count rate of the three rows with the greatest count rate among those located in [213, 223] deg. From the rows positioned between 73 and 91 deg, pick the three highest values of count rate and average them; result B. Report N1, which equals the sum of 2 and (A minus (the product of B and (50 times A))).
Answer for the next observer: -480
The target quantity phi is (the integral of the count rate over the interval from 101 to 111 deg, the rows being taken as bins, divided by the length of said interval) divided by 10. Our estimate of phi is 0.378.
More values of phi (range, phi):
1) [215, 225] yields 0.257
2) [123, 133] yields 0.390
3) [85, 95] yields 0.360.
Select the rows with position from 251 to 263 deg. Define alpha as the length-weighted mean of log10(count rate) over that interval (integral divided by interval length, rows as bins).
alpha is 0.664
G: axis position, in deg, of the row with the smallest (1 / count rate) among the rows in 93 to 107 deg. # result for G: 100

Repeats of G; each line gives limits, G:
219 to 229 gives 226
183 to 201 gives 186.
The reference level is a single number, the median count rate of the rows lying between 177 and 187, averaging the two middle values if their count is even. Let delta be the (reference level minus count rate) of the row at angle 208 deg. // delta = 0.36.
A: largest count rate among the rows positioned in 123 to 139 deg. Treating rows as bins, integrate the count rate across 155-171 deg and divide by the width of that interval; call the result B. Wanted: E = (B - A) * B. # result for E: 0.9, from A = 4.068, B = 4.3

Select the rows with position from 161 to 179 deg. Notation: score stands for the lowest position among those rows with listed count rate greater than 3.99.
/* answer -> 162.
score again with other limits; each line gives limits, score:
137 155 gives 140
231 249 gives 246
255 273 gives 256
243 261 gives 246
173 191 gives 184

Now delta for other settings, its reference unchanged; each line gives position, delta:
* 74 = 1.41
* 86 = 0.51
